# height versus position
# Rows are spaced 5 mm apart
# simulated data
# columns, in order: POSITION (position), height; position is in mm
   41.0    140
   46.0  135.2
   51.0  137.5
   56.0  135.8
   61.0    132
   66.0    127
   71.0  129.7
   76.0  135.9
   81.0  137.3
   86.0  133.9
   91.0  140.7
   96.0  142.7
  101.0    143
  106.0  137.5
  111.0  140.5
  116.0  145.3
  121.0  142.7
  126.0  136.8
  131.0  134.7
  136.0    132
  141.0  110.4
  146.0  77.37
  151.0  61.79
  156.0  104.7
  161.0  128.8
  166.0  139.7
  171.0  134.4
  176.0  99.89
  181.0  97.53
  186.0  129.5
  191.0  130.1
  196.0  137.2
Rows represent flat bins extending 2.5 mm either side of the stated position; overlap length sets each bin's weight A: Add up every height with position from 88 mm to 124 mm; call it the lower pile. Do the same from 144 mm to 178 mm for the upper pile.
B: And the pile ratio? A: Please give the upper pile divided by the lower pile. 0.75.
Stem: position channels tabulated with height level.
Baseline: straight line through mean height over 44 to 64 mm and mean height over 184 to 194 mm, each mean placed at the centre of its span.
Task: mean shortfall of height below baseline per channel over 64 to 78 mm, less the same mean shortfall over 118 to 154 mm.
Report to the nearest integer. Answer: -15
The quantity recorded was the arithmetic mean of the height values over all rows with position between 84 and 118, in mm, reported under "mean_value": 141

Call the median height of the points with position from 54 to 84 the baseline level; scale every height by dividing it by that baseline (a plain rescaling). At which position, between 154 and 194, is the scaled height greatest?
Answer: 166.0 mm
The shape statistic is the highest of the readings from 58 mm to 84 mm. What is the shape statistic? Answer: 137.3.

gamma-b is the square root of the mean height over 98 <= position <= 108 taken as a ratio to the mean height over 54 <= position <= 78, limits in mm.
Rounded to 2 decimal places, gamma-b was 1.03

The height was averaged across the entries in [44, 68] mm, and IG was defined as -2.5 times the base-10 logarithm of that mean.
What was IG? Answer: -5.31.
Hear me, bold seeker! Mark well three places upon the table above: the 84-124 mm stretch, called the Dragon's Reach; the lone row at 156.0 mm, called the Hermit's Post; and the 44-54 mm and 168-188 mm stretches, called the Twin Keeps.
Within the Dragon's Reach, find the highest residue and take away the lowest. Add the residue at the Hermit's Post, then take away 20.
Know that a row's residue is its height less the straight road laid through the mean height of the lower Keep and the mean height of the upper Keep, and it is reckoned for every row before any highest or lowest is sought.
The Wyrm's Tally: -18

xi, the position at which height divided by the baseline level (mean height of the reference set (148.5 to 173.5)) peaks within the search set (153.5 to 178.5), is 166.0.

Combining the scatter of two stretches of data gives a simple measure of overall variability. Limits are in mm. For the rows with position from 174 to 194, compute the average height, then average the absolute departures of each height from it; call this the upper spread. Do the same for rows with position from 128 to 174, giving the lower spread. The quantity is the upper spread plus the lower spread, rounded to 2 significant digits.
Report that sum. 38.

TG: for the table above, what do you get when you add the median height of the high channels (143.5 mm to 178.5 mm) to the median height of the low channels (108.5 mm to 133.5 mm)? 245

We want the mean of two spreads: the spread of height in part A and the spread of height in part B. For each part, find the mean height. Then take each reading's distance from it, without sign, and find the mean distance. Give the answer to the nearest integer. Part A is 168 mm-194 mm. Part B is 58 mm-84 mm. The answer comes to 10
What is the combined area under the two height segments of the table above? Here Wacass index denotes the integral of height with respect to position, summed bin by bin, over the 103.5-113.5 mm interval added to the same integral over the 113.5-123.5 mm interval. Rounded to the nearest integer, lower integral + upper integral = 2830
